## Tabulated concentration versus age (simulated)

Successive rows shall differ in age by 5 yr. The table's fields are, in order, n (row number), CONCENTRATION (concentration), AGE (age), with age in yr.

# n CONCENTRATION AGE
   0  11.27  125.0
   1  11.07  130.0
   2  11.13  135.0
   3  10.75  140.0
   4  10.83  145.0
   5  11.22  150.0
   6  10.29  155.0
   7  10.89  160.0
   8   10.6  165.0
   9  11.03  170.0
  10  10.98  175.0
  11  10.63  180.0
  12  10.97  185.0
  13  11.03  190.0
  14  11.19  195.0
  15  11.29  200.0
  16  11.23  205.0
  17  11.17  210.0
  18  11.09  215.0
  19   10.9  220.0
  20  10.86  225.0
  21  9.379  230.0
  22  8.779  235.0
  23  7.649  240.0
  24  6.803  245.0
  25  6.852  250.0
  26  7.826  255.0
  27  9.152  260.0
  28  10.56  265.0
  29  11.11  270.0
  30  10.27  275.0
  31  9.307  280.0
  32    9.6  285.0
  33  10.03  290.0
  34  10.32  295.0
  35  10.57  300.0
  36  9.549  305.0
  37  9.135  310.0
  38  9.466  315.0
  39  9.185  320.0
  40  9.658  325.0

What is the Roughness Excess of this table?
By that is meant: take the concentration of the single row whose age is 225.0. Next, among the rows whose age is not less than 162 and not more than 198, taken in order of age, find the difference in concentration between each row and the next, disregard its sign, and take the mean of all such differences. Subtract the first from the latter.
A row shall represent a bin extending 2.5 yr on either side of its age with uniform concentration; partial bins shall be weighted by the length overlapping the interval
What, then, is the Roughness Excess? -10.6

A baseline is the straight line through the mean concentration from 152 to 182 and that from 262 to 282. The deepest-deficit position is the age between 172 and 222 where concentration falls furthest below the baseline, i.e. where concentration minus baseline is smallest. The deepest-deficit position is 180.0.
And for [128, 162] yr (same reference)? 155.0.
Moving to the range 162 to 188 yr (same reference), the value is 165.0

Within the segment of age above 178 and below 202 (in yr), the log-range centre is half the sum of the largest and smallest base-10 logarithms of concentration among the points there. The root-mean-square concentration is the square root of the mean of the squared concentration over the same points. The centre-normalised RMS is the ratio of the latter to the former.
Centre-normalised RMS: 10.6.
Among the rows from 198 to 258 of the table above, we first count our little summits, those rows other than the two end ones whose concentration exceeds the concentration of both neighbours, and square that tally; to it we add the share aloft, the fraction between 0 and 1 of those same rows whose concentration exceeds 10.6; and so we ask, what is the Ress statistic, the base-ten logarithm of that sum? -0.3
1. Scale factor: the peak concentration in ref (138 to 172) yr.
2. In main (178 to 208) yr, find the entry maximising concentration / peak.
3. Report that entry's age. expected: 200.0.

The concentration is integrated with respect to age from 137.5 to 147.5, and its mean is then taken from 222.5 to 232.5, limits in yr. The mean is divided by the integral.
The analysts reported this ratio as 0.094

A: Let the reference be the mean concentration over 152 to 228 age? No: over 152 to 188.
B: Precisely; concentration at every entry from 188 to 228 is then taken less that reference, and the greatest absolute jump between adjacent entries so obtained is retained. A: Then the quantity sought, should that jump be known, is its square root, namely 0.44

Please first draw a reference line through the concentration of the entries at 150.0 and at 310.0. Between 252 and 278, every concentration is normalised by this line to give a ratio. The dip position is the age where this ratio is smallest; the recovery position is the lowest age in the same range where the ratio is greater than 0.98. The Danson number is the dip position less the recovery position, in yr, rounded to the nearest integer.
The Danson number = -10 yr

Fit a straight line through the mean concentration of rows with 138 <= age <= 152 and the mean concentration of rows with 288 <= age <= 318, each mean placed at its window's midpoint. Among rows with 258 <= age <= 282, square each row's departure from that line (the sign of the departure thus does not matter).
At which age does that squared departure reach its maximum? 270.0 yr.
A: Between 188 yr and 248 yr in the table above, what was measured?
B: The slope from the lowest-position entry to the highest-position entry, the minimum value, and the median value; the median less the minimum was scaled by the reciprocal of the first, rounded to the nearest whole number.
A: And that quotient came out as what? -54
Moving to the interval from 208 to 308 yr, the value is -177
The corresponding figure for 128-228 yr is -323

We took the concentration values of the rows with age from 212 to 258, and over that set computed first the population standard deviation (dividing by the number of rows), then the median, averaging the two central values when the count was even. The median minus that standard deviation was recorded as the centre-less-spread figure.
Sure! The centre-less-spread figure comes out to 7.1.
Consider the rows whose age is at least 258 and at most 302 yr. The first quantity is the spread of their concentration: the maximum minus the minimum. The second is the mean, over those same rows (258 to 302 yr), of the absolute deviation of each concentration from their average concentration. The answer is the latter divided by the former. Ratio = 0.263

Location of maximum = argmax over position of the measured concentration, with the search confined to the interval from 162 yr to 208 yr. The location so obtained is 200.0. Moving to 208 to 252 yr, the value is 210.0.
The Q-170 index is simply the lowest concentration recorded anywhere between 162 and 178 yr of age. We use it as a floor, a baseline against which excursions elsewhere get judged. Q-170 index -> 10.6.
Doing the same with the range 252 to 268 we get 7.826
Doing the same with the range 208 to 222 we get 10.9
